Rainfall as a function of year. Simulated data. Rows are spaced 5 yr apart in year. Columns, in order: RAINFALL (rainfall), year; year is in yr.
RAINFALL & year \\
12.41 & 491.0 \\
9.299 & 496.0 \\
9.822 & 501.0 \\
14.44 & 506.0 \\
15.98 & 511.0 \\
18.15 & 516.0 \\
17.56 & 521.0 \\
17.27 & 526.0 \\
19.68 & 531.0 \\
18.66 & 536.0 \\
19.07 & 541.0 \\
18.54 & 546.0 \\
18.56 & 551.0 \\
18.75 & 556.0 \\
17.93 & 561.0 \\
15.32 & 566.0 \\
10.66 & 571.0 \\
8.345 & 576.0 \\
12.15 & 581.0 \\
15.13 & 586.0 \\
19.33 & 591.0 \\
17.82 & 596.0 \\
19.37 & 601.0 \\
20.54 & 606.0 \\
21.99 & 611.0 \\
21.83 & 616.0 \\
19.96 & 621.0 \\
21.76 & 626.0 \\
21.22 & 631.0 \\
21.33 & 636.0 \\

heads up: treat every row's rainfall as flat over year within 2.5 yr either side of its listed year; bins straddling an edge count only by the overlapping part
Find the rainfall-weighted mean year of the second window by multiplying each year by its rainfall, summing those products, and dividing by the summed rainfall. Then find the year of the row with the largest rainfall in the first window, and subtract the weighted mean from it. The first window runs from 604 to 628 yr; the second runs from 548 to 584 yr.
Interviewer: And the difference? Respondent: 47.3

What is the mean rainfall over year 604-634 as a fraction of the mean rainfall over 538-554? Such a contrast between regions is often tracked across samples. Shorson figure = 1.1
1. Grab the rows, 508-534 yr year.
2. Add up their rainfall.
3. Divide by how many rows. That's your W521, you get 17.7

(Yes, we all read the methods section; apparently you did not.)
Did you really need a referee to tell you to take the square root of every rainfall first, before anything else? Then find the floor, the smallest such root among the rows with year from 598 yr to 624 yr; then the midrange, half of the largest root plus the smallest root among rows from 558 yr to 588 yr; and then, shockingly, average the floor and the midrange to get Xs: 4.0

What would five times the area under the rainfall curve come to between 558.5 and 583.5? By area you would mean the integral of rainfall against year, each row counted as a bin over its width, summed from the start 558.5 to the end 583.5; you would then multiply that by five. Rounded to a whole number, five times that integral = 1610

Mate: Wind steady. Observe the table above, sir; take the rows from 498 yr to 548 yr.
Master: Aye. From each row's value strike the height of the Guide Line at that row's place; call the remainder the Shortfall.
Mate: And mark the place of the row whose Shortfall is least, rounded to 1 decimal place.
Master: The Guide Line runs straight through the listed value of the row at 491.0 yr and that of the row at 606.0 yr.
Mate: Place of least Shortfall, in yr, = 501.0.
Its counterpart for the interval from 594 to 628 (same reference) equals 596.0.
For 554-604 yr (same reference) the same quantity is 576.0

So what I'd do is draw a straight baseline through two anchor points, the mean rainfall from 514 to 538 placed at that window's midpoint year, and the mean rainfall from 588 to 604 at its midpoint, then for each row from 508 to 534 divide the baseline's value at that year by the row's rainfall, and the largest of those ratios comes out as 1.14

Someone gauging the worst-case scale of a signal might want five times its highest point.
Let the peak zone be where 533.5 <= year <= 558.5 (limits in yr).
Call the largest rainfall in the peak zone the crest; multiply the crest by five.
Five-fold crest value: 95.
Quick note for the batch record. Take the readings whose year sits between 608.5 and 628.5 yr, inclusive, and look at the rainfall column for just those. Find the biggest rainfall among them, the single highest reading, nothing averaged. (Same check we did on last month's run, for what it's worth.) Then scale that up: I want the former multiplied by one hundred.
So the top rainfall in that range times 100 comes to 2199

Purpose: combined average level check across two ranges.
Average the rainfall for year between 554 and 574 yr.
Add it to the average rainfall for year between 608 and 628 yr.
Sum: 37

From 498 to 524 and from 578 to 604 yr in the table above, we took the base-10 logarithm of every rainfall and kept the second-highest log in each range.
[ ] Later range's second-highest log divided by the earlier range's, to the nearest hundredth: 1.03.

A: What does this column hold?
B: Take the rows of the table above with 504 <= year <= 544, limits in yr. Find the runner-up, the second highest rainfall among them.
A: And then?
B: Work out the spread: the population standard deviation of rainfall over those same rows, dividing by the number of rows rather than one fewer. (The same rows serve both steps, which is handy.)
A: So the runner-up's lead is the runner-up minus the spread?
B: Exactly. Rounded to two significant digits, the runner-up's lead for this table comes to 17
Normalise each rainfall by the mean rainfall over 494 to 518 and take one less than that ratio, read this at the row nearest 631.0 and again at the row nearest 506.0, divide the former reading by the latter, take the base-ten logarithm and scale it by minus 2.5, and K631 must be -2.3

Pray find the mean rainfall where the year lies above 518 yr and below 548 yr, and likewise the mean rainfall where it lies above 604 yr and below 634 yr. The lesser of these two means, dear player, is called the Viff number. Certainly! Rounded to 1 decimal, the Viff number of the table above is 18.5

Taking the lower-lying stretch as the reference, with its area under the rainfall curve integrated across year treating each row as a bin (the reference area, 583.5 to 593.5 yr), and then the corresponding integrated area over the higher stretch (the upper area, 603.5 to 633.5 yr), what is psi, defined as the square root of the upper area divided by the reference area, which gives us 1.9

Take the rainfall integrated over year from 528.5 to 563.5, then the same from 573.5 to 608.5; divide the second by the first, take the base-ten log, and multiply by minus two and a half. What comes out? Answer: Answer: 0.17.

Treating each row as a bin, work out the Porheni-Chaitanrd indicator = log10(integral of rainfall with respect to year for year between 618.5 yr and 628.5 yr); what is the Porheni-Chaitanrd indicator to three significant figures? 2.32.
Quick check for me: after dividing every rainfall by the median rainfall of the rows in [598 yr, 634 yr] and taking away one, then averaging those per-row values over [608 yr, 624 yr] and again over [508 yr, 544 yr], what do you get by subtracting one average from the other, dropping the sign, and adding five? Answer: 5.15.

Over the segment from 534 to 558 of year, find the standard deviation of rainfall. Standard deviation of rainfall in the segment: 0.2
